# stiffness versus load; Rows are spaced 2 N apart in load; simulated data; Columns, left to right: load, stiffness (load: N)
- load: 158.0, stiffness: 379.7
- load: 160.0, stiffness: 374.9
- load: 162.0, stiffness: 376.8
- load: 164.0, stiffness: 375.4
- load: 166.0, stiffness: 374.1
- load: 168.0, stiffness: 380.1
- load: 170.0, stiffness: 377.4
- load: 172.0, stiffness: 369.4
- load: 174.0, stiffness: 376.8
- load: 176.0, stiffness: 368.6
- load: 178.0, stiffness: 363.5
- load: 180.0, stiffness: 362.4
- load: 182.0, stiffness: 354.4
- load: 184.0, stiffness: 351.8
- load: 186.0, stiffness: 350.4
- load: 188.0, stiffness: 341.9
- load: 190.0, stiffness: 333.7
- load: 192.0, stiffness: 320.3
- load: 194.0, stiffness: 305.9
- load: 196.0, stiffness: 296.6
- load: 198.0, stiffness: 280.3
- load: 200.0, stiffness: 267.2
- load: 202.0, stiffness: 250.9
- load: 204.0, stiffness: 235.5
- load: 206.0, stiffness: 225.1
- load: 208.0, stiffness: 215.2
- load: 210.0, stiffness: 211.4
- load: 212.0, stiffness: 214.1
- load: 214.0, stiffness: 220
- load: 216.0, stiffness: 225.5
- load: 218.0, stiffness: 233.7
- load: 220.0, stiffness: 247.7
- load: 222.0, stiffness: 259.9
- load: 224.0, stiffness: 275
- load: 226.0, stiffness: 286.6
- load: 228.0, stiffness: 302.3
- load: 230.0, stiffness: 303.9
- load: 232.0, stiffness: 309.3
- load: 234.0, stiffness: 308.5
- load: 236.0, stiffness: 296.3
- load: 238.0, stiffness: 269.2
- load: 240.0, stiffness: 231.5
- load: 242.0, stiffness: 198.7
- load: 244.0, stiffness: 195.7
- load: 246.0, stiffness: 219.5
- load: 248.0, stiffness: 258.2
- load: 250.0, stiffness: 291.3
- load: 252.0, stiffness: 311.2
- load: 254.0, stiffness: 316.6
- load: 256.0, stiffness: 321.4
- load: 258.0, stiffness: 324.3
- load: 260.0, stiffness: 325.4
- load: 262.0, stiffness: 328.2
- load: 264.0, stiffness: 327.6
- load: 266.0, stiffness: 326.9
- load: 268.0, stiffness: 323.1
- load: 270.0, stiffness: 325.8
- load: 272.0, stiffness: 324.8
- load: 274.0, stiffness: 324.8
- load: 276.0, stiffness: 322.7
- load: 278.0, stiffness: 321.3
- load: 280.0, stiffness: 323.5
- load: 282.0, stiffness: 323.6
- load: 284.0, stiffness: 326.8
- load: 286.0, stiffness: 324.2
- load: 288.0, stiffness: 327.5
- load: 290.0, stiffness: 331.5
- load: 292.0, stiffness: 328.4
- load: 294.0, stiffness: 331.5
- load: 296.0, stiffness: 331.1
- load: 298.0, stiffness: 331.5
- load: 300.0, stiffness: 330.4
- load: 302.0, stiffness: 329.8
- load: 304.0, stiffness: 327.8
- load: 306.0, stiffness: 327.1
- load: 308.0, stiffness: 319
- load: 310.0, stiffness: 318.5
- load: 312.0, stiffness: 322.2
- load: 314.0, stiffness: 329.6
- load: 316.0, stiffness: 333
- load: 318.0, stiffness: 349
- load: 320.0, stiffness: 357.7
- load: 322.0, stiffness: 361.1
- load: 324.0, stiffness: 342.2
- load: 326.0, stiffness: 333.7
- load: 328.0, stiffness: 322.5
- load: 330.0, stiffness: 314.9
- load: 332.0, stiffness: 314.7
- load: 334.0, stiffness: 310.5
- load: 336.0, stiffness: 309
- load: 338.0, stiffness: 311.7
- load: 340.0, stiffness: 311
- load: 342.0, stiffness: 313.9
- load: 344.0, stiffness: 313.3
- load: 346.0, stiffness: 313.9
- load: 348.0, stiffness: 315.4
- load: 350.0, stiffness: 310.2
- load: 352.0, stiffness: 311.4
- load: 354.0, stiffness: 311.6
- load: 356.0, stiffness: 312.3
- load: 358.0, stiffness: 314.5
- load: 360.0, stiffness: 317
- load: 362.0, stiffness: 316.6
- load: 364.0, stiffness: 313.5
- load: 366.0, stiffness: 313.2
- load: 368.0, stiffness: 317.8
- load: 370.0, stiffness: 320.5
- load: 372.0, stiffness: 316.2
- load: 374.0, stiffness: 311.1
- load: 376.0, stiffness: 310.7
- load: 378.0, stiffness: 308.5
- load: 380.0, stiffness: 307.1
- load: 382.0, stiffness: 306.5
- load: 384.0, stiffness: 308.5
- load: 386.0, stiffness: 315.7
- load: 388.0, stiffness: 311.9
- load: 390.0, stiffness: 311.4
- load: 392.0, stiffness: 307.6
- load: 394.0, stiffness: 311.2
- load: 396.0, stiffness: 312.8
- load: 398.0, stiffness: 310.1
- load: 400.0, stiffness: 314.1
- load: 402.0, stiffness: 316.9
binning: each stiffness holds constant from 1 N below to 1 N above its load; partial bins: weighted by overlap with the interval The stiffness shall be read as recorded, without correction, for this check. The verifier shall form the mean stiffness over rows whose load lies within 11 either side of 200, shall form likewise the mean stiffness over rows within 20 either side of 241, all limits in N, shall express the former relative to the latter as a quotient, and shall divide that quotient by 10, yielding 0.095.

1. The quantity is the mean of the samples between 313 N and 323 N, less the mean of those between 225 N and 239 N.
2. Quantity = 49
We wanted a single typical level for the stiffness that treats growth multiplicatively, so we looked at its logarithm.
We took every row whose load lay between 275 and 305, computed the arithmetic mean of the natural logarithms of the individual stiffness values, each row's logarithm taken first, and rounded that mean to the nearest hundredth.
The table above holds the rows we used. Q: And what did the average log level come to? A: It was 5.79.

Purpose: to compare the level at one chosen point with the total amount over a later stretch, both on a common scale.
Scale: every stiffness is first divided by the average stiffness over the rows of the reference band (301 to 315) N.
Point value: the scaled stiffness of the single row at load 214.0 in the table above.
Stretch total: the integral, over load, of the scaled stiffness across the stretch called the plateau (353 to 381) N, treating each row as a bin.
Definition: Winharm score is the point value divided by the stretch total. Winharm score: 0.0251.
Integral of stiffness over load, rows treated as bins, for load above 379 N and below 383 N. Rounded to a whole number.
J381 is 1227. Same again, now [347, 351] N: 1251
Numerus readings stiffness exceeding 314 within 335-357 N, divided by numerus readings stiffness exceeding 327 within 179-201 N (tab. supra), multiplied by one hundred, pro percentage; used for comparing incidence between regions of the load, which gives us 17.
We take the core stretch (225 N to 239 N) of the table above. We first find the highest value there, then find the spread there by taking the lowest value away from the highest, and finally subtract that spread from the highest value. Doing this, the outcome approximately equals 269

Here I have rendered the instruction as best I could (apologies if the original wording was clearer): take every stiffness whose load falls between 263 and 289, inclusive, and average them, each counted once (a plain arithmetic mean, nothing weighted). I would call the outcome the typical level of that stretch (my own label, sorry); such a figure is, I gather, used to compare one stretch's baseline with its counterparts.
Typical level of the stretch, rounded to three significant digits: 325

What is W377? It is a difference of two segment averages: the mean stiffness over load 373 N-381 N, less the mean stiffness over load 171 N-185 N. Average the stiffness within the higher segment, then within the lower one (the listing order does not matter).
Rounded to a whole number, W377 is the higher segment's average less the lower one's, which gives -54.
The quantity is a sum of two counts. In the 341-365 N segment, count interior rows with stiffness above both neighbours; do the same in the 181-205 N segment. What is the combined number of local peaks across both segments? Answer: 2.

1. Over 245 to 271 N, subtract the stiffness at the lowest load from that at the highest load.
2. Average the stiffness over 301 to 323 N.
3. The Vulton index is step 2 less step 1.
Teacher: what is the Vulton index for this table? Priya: 228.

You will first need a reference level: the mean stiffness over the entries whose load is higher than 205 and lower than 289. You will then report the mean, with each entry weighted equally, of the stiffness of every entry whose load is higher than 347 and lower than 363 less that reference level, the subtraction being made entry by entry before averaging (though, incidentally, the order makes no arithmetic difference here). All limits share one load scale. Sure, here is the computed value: 29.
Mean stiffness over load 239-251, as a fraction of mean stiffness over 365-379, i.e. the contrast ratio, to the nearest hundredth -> 0.74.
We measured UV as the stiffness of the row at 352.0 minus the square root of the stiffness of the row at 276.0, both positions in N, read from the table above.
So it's 293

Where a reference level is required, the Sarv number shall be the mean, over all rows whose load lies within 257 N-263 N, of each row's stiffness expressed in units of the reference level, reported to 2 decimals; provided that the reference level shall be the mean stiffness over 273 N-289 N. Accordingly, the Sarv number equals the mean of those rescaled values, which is 1.01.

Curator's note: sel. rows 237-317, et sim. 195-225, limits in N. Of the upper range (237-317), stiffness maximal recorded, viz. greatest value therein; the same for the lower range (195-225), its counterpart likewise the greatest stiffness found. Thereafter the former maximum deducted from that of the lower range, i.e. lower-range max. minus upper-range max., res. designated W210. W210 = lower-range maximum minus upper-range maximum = -36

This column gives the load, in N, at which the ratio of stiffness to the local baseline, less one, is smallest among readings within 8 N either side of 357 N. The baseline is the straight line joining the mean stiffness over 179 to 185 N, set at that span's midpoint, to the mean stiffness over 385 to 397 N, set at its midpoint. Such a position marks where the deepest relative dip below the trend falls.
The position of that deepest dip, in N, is 350.0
